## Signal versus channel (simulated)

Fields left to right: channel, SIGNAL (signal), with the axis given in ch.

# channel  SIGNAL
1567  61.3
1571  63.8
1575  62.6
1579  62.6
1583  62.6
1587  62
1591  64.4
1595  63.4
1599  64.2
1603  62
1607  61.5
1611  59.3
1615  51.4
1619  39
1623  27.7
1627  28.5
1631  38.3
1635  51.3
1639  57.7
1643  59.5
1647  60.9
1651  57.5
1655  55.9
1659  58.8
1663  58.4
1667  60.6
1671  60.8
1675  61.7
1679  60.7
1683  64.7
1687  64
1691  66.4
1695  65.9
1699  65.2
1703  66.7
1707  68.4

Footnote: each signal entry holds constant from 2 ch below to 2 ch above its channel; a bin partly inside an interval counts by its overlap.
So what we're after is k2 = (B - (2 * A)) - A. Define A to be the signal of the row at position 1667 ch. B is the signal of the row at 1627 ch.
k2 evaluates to -153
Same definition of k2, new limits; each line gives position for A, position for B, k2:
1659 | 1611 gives -117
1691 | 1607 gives -138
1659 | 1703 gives -110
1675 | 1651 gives -128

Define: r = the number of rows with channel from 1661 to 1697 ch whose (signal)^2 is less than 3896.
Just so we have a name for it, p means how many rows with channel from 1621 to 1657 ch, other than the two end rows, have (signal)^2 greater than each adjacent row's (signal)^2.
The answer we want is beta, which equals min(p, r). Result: 1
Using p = 1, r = 5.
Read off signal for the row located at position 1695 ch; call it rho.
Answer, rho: 65.9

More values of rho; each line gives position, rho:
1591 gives 64.4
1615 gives 51.4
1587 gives 62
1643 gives 59.5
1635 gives 51.3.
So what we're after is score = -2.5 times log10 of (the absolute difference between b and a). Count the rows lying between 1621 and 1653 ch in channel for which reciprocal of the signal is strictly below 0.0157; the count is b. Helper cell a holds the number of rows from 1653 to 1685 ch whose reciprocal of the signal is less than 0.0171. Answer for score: -1.9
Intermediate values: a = 6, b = 0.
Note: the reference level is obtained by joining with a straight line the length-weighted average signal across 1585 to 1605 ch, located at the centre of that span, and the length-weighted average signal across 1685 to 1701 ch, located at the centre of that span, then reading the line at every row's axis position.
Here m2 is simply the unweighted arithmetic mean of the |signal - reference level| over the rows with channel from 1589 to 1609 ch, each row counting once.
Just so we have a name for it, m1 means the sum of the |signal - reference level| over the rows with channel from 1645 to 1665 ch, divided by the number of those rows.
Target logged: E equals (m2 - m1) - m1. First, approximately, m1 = 6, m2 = 1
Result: -11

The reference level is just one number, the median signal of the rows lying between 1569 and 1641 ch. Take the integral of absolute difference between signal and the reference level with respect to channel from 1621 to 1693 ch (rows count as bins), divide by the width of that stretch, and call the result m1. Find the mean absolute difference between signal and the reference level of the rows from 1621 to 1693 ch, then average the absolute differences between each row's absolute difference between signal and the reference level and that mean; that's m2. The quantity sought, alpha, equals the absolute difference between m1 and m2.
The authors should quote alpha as 0.2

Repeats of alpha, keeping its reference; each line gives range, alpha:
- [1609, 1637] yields 9.4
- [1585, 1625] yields 1.1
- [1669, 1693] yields 0.7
